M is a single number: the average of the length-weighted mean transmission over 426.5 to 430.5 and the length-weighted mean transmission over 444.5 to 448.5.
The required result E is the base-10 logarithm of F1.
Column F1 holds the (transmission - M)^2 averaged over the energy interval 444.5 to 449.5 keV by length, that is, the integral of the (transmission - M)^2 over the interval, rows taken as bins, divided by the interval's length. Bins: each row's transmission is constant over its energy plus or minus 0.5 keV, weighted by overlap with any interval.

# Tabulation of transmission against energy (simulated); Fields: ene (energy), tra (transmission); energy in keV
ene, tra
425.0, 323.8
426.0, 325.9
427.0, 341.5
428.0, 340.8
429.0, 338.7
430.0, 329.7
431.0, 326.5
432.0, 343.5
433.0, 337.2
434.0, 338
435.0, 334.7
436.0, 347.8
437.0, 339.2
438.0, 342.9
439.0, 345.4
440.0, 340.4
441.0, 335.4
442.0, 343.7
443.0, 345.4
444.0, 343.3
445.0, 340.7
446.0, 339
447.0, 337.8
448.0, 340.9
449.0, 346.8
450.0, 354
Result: 1.19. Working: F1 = 15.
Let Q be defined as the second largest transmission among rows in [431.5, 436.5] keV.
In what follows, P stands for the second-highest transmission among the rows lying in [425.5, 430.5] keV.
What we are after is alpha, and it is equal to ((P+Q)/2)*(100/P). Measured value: 100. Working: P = 340.8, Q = 343.5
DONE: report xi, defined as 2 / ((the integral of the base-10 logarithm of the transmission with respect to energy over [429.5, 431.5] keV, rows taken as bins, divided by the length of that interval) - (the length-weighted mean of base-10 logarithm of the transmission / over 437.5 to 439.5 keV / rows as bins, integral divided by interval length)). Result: -96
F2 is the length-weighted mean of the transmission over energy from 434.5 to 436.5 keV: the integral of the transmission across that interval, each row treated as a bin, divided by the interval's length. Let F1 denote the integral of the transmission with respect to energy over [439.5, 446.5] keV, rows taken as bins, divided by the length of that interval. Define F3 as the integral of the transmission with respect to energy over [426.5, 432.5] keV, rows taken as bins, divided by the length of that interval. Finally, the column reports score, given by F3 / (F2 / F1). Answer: 337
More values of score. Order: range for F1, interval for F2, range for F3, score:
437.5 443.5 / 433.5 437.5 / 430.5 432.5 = 337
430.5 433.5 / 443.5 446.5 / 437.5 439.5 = 339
